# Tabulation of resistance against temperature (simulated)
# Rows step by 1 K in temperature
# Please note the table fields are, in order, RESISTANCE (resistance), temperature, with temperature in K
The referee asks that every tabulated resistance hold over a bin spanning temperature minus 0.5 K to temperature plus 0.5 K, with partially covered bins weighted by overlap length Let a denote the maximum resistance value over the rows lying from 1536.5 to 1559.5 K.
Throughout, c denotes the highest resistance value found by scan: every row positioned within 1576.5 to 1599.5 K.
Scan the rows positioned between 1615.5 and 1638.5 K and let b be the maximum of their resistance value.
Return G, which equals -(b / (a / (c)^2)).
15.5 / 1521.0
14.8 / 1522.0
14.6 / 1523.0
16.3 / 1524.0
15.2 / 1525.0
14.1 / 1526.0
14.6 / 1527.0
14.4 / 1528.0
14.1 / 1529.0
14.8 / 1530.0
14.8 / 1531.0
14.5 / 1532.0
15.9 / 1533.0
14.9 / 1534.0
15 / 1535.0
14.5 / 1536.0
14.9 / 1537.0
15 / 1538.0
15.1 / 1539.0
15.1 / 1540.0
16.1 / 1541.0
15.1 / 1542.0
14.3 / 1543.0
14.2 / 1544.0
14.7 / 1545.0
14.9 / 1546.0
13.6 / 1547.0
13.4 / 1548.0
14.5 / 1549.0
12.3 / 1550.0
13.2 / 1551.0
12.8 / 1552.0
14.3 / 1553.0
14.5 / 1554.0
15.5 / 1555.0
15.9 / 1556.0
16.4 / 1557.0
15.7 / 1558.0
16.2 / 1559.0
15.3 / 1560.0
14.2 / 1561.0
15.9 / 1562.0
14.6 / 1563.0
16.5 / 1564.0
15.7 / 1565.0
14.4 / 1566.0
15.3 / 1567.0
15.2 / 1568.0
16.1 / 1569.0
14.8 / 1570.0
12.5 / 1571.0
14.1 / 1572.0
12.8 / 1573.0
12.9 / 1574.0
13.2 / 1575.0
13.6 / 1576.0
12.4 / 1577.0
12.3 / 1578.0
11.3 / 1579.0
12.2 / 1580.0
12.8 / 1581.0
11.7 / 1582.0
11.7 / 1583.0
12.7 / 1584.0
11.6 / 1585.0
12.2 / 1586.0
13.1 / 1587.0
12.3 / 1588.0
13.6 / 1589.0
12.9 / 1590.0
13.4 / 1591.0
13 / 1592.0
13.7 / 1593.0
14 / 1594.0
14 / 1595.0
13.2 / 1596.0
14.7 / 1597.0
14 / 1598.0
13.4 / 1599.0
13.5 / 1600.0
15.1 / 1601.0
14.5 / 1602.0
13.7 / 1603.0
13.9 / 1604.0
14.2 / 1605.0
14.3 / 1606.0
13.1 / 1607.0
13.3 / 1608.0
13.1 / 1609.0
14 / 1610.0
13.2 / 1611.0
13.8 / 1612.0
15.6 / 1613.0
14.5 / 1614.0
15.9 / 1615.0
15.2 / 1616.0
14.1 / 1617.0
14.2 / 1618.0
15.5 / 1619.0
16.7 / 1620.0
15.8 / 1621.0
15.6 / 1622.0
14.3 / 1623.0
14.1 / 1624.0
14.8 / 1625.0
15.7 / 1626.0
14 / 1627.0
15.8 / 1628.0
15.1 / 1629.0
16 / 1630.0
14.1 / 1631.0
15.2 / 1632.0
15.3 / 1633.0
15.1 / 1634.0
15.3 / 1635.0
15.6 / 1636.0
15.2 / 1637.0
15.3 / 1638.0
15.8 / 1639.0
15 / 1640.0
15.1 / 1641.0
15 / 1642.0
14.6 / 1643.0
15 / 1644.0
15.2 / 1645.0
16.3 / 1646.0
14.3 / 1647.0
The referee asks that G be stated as -220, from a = 16.4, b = 16.7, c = 14.7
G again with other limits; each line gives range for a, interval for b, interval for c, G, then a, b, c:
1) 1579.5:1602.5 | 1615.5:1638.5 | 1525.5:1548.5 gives -287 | 15.1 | 16.7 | 16.1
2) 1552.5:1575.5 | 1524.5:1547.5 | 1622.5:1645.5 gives -250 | 16.5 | 16.1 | 16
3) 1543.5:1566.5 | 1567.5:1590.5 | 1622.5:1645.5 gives -250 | 16.5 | 16.1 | 16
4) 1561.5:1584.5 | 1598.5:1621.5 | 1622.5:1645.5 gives -259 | 16.5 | 16.7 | 16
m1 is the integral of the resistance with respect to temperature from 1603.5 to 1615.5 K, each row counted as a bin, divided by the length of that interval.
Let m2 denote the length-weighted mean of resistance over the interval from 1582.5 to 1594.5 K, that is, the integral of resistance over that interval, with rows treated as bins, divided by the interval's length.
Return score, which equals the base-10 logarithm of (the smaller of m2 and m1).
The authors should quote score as 1.11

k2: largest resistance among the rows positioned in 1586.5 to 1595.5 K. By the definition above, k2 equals 14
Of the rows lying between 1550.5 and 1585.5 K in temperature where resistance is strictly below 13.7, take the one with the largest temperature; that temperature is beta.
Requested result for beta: 1585.0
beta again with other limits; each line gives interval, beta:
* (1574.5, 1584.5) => 1584.0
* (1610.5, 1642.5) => 1611.0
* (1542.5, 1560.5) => 1552.0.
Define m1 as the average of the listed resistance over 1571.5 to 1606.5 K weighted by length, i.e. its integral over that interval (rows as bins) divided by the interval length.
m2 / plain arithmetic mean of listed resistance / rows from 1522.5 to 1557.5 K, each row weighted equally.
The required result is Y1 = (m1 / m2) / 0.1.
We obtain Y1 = 9.0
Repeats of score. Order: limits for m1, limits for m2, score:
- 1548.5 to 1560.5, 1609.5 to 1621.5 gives 1.17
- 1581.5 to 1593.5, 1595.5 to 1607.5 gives 1.10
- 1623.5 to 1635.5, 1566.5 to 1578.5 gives 1.14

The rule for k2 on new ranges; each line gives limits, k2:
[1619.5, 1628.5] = 16.7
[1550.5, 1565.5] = 16.5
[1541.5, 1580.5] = 16.5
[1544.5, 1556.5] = 15.9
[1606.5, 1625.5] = 16.7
